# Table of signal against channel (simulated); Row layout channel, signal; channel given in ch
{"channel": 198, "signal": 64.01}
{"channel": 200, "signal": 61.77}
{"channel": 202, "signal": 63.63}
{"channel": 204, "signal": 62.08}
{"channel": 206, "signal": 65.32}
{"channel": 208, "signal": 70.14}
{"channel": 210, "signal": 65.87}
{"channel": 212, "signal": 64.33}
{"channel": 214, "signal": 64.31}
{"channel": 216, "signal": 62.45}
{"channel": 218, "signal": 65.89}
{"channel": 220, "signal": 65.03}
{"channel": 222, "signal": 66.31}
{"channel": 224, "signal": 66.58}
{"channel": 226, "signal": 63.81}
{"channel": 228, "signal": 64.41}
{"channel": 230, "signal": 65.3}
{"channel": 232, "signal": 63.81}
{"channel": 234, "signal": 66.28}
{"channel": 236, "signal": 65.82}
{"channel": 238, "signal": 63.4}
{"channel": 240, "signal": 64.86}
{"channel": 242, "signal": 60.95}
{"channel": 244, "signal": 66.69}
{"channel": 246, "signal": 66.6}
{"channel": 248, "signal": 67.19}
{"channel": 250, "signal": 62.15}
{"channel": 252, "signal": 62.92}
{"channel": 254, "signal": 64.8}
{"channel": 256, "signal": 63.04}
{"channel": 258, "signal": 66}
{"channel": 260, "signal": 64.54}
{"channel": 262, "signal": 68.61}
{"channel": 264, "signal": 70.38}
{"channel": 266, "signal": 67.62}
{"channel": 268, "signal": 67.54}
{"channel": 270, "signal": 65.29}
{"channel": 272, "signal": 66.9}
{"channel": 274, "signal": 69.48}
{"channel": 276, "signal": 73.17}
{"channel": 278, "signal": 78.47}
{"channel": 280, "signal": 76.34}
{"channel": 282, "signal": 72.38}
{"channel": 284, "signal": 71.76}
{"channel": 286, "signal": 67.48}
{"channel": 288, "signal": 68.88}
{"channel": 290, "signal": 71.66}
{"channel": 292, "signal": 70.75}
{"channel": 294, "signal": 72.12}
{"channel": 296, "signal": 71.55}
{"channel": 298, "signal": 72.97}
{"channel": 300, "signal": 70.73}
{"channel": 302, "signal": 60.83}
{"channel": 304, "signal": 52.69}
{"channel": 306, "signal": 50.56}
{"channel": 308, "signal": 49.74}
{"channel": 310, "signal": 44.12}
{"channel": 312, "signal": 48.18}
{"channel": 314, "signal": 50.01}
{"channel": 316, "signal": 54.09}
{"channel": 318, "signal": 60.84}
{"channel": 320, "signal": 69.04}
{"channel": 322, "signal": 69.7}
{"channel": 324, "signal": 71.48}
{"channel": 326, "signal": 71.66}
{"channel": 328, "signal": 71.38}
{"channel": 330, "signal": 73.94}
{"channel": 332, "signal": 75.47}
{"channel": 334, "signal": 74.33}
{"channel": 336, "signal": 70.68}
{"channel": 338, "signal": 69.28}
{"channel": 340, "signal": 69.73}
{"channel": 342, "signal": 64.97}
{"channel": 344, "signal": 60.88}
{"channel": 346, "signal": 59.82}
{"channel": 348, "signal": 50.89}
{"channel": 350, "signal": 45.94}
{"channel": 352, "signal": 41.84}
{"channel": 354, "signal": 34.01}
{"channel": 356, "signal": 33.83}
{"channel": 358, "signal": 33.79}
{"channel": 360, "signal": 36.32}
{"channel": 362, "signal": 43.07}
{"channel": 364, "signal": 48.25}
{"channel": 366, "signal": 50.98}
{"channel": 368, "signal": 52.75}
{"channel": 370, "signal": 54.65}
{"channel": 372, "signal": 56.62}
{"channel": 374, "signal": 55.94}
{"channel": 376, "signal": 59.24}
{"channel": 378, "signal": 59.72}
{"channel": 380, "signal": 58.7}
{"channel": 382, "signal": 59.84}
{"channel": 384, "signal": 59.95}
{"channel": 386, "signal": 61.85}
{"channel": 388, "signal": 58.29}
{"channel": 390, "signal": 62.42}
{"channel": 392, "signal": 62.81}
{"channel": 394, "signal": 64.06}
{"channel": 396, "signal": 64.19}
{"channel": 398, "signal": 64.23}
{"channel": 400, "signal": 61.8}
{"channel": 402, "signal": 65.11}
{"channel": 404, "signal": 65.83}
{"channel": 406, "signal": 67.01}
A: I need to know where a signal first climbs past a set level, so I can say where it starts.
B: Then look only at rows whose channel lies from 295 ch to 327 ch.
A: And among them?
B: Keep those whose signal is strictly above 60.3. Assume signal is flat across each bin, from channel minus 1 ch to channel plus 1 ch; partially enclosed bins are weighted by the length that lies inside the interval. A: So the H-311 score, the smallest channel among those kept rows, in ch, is 296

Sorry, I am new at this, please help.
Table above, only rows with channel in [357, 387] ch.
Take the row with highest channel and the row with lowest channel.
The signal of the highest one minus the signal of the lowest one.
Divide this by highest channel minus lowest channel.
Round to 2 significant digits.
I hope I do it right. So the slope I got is 1.0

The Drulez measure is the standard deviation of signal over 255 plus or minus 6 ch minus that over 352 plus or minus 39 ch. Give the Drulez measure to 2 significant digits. -10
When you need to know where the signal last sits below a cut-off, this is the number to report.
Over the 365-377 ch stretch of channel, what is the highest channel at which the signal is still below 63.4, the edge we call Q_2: 376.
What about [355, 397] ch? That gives 392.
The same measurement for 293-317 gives 316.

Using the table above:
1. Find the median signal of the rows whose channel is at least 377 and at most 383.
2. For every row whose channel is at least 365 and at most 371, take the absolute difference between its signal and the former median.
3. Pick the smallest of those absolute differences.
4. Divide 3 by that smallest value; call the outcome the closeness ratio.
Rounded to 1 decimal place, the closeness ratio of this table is 0.6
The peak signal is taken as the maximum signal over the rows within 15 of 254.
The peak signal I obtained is 70.38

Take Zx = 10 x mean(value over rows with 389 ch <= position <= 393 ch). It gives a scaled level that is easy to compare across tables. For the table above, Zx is 626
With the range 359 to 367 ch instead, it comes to 447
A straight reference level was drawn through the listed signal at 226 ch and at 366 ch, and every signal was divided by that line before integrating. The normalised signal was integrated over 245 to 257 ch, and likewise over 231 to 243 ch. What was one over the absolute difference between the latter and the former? 3.26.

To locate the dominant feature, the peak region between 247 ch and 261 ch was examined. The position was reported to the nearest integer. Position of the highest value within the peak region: 248 ch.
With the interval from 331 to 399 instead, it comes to 332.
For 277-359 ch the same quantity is 278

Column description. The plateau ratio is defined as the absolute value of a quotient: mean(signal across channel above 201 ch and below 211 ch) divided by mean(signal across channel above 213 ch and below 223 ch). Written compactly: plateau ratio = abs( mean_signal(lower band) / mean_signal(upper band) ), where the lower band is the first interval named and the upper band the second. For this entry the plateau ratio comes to 1.01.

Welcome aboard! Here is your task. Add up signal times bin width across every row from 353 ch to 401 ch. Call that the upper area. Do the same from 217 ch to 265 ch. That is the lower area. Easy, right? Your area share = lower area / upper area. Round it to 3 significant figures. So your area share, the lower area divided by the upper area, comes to 1.21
